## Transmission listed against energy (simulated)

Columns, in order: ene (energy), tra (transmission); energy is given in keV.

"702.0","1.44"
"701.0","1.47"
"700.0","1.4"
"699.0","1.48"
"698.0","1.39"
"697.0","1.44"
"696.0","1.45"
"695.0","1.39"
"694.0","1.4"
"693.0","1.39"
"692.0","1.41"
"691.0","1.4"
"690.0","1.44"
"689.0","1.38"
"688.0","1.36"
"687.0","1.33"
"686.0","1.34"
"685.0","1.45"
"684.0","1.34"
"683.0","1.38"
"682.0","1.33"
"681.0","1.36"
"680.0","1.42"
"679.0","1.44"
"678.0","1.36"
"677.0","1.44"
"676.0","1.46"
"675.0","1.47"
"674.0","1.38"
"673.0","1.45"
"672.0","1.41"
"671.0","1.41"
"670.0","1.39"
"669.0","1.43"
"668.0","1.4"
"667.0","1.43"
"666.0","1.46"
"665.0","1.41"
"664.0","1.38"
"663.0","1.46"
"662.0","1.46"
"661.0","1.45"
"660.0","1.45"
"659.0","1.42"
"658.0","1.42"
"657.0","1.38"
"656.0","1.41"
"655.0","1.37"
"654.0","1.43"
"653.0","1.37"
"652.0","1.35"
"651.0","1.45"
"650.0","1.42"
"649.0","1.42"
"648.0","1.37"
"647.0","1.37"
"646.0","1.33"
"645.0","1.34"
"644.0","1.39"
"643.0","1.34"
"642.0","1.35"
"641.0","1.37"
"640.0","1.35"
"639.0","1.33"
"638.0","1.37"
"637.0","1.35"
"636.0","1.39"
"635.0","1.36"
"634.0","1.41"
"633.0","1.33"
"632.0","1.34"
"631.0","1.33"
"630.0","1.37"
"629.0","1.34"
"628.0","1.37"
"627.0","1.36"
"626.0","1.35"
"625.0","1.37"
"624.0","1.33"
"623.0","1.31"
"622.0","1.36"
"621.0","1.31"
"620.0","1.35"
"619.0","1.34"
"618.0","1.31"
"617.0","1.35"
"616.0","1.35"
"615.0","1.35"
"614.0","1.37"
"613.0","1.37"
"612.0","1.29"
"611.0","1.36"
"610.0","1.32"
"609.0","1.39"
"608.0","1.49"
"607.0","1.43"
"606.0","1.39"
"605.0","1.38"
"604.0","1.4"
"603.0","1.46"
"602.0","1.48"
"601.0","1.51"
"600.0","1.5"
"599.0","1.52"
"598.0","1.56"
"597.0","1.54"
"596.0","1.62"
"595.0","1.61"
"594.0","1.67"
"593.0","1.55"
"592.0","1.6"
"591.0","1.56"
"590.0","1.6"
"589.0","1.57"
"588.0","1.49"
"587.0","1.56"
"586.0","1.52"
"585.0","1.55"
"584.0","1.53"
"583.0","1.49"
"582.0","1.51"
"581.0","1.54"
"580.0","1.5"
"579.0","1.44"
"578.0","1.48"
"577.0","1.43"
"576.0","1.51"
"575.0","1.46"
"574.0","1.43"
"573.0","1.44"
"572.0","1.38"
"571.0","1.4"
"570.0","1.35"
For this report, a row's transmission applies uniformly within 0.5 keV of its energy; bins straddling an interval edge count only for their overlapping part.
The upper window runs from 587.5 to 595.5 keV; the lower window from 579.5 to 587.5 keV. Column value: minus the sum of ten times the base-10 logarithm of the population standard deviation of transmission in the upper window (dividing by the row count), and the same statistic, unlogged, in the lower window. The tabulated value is 13.1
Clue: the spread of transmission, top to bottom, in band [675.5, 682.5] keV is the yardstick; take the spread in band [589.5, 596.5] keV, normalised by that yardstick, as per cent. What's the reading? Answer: 92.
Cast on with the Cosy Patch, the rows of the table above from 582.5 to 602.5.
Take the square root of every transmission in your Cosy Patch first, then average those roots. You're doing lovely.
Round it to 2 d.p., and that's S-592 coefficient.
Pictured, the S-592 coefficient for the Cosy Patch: 1.25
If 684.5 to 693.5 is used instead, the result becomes 1.18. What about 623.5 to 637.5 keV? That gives 1.16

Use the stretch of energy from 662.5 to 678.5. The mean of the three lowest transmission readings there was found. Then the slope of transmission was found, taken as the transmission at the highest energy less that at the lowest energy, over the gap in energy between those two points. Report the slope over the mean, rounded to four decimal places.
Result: -0.0049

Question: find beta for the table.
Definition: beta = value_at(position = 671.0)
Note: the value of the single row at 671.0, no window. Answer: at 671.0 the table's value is 1.41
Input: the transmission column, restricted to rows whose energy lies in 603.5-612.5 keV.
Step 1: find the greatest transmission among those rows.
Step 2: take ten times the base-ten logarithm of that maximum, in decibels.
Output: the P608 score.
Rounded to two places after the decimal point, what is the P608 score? 1.73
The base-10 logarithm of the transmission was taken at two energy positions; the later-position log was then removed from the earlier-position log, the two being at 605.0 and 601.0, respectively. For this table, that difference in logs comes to 0.039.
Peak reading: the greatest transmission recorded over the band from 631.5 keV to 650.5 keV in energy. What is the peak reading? 1.42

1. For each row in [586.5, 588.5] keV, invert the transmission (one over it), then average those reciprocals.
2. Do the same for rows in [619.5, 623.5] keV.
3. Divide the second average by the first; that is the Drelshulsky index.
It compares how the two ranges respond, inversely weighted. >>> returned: 1.14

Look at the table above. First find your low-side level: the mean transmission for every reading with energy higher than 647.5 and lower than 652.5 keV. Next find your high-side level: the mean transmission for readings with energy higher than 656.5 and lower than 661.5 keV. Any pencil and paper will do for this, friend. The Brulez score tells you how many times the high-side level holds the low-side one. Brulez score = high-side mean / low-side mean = 1.02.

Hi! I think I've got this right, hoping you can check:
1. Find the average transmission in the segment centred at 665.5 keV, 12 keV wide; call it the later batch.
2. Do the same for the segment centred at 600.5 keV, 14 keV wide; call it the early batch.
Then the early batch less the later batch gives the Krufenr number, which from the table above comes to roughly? 0.08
